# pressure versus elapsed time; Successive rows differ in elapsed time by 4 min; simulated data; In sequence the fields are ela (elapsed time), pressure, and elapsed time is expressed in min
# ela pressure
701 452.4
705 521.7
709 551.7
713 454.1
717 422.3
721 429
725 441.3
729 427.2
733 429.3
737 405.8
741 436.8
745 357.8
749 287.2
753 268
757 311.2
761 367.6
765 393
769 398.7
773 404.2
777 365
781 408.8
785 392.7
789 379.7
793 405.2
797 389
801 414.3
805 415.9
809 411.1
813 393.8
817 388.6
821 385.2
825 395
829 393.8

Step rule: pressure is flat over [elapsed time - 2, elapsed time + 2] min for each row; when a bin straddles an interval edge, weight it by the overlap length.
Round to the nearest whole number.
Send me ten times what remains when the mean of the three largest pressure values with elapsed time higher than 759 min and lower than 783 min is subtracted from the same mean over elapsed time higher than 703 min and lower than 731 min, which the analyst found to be 1053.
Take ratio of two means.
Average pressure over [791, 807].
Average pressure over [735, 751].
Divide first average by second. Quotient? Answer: 1.1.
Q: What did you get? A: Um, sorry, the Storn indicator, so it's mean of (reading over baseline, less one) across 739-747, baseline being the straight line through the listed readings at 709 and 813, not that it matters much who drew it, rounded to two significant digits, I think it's -0.21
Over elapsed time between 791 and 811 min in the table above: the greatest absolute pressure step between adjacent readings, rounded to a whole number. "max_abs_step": 25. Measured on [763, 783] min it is 44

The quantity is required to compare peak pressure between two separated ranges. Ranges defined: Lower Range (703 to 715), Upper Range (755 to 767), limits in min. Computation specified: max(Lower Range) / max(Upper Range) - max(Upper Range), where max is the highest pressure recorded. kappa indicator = -392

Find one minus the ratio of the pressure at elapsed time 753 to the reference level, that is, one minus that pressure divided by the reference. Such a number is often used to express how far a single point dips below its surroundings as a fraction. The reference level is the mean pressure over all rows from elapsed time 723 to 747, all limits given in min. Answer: 0.36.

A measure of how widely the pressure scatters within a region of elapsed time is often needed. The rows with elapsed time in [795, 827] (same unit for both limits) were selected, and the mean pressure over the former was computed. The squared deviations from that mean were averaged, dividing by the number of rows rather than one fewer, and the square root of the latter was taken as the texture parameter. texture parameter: 11.8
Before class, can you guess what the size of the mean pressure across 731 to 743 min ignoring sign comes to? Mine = 424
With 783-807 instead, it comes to 399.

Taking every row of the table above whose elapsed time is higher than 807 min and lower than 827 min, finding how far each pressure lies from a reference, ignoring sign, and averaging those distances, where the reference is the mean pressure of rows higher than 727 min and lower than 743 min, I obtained 30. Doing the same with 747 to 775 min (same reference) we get 78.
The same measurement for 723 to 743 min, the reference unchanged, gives 11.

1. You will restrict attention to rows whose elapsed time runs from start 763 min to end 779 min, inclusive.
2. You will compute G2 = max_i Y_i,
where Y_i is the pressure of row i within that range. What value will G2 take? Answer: 404.2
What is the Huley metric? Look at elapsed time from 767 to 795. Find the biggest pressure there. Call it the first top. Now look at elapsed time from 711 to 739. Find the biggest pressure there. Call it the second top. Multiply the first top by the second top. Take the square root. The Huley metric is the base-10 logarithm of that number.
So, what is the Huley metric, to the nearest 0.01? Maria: 2.63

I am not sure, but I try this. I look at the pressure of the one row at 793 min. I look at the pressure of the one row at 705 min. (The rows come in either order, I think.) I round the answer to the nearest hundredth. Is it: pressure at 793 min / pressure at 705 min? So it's 0.78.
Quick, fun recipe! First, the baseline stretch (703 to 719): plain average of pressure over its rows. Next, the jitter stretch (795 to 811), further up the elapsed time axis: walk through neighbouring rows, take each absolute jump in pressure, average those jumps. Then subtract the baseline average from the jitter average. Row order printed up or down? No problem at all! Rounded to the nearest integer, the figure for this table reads -477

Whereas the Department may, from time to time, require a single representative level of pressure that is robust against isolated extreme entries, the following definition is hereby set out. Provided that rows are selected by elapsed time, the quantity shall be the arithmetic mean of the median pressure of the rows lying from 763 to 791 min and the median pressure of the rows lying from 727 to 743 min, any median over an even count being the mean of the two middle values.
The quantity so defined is 411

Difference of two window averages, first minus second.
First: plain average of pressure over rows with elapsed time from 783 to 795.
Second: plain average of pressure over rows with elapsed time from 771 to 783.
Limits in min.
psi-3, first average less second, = 0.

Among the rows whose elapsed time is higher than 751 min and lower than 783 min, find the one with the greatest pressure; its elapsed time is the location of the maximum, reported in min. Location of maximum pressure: 781 min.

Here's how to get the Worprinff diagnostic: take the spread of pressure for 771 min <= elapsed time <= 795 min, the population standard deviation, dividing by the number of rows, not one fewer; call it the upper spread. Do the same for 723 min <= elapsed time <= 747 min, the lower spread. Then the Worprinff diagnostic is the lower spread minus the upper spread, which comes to 13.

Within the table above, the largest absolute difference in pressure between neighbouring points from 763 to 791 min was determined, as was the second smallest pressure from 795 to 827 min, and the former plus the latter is 432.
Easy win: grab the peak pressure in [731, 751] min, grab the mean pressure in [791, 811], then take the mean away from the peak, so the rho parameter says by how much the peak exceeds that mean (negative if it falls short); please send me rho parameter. 30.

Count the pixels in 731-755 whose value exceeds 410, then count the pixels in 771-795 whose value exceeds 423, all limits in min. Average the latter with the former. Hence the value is 1.0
